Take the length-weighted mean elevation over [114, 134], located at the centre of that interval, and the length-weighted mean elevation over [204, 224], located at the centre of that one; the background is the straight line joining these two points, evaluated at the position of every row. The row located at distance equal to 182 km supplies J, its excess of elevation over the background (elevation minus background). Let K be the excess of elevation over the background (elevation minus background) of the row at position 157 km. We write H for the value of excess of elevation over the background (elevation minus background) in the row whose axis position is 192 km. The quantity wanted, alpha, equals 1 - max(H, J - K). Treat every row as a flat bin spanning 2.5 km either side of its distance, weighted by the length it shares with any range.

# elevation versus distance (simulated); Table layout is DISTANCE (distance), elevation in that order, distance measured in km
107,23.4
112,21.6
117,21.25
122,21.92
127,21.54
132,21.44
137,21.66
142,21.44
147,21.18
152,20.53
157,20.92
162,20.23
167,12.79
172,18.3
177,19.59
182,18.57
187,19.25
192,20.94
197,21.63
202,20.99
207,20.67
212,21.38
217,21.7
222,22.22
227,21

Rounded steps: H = -0.5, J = -3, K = -0.59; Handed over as 1.5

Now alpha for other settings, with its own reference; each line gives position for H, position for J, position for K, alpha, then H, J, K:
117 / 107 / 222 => -0.1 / -0.3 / 2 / 0.77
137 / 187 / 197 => 0.9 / 0.1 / -2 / 0.15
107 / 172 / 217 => -0.8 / 1.8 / -3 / 0.24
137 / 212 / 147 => 0.7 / 0.1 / 0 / -0.34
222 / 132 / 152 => 0.1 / 0.8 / 0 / -0.99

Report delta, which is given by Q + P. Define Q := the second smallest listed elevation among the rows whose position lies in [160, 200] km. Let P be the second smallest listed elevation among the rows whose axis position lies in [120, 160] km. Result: 39.2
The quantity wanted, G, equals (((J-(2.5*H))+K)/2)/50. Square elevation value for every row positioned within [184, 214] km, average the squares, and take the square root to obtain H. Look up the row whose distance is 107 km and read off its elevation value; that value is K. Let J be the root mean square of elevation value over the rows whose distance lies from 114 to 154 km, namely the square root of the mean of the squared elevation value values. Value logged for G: -0.07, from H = 20.8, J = 21.4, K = 23.4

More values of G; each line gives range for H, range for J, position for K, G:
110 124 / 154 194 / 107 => -0.12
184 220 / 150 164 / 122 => -0.10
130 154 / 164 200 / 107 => -0.11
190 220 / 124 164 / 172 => -0.14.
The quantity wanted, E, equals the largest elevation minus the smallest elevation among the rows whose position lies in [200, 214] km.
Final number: 0.7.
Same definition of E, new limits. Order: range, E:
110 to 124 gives 0.7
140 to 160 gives 0.9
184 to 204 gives 2.4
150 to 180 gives 8.1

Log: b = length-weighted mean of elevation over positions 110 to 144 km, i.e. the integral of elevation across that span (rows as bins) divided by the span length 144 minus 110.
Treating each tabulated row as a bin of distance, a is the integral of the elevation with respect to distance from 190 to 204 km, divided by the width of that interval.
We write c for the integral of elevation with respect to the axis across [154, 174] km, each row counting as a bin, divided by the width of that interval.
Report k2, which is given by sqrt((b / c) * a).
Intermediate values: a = 21.2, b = 21.6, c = 18.1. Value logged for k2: 5.02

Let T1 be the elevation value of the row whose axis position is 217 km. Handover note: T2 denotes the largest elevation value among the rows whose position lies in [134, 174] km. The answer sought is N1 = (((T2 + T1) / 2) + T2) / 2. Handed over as 21.7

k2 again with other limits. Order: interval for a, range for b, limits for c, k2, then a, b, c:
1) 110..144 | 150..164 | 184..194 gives 4.71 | 21.6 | 20.6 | 20.0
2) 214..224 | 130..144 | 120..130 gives 4.66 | 21.9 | 21.5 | 21.7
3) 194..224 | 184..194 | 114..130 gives 4.45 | 21.4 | 20.0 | 21.6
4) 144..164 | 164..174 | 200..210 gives 3.95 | 20.7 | 15.6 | 20.8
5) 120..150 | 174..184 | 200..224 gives 4.38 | 21.5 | 19.1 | 21.4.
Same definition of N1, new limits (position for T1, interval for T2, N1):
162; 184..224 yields 21.7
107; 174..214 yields 22.1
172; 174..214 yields 20.8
